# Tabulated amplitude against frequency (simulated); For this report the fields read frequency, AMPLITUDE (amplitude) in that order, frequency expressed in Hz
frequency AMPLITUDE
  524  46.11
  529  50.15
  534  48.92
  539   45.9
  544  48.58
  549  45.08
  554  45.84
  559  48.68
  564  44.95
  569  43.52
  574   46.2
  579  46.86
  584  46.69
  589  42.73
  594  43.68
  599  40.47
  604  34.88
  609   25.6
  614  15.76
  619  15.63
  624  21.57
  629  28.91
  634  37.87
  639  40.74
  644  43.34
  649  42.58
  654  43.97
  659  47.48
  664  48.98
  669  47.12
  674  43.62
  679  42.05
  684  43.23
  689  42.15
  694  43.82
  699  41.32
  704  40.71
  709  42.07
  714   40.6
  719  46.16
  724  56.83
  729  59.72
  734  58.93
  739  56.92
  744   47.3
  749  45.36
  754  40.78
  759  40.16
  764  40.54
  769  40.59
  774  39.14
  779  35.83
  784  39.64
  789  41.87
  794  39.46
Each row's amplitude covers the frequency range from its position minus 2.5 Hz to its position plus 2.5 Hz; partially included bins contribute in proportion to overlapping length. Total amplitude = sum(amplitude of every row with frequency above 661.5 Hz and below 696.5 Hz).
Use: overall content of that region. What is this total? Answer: 311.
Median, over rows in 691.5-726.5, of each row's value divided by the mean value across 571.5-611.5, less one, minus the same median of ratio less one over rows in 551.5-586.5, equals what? -0.10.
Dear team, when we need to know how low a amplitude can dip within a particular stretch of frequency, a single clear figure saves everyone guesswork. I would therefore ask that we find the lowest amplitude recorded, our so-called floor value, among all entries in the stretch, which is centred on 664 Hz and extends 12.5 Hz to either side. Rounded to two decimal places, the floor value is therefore 43.62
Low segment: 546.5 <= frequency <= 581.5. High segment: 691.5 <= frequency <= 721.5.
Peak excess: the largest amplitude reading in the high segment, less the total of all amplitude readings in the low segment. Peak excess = -275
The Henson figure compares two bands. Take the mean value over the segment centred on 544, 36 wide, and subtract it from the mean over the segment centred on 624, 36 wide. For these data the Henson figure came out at -21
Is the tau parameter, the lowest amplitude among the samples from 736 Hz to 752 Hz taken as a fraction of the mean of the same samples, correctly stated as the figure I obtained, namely 0.910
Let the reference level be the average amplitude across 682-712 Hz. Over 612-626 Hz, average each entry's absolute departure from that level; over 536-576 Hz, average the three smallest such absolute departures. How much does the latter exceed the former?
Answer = -22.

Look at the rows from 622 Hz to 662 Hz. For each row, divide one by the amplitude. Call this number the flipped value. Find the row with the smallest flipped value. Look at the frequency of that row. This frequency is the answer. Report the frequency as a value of 659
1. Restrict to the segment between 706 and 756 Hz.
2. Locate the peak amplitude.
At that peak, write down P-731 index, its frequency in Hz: 729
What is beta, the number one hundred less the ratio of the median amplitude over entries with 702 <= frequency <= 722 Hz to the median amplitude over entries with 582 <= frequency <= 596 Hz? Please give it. 99.1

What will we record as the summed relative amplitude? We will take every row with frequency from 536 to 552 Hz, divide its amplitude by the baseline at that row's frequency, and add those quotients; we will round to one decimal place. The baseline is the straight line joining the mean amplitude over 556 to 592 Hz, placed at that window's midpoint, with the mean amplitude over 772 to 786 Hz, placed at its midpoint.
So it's 3.0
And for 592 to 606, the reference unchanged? 2.7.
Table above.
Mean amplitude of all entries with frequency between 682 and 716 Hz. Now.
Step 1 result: 42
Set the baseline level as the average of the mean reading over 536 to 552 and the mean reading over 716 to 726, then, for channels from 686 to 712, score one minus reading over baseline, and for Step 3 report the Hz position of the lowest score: 694 Hz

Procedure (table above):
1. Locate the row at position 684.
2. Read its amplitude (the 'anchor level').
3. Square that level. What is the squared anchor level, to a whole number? 1869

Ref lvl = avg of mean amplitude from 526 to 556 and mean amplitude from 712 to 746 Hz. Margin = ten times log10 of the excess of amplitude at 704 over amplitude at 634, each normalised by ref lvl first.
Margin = -12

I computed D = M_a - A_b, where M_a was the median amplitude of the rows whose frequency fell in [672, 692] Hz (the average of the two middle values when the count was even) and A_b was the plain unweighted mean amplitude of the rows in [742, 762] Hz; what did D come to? -1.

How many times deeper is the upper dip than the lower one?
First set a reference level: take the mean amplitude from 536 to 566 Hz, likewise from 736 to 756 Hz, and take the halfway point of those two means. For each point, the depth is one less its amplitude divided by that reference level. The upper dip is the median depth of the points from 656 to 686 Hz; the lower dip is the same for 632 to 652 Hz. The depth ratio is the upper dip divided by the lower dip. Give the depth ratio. 0.3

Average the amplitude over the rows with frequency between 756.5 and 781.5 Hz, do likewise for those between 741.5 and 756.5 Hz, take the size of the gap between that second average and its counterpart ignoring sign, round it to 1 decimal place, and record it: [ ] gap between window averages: 5.2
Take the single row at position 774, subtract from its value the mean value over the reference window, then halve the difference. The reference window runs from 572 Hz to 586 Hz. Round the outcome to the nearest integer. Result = -4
